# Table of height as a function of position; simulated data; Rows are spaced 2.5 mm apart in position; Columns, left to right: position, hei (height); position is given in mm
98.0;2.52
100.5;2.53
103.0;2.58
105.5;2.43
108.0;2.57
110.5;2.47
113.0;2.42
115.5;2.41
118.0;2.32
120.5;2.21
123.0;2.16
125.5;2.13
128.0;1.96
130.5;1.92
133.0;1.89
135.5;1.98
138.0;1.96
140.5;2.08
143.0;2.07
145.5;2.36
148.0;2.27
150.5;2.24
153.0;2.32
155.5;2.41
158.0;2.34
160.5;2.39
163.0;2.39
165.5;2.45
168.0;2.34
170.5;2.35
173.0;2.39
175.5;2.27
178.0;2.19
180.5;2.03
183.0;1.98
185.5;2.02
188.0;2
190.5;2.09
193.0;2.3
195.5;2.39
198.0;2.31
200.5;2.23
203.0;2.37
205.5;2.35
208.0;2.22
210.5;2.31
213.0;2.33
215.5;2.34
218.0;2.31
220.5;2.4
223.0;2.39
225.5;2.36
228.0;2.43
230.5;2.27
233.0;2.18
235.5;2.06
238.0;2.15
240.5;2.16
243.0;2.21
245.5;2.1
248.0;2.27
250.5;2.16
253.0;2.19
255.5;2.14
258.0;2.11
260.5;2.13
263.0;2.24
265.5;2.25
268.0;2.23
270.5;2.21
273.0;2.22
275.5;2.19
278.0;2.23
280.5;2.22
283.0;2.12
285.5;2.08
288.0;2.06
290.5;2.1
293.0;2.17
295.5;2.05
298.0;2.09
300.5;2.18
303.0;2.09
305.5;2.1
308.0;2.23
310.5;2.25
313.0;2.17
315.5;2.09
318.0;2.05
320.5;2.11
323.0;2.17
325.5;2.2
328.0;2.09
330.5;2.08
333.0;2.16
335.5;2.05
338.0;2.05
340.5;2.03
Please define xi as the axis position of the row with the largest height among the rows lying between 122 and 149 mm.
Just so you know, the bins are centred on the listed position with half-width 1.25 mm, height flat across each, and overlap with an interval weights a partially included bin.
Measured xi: 145.5 mm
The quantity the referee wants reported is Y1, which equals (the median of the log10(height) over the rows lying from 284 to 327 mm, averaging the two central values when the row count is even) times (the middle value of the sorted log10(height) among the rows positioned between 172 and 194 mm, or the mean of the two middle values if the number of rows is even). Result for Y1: 0.103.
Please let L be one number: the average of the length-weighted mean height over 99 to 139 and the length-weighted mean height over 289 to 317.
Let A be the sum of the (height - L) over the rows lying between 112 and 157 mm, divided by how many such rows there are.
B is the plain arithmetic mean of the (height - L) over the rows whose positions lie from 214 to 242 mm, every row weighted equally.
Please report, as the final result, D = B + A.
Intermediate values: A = -0.02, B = 0.08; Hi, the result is 0.06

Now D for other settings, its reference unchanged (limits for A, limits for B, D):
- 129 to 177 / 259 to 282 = 0.06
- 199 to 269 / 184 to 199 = 0.04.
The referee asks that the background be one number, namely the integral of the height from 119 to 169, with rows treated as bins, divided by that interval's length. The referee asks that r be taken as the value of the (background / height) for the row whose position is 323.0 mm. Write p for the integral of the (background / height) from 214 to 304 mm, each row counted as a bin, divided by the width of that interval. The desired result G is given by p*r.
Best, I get 1.01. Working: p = 1.00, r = 1.011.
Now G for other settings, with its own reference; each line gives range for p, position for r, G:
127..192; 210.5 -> 0.96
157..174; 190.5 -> 0.97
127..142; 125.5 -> 1.15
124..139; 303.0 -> 1.17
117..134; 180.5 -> 1.14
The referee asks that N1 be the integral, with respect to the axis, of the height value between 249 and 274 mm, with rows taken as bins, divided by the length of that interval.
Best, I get 2.19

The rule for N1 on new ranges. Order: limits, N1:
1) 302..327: 2.15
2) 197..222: 2.32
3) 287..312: 2.13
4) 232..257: 2.16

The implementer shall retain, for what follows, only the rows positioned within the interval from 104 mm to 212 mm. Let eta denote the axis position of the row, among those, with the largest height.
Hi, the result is 108.0 mm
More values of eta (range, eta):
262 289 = 265.5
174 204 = 195.5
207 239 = 228.0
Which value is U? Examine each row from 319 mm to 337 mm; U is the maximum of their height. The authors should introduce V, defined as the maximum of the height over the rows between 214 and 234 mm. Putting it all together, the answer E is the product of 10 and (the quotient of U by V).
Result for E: 9.1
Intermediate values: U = 2.2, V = 2.43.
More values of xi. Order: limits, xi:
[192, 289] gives 228.0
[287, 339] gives 310.5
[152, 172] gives 165.5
